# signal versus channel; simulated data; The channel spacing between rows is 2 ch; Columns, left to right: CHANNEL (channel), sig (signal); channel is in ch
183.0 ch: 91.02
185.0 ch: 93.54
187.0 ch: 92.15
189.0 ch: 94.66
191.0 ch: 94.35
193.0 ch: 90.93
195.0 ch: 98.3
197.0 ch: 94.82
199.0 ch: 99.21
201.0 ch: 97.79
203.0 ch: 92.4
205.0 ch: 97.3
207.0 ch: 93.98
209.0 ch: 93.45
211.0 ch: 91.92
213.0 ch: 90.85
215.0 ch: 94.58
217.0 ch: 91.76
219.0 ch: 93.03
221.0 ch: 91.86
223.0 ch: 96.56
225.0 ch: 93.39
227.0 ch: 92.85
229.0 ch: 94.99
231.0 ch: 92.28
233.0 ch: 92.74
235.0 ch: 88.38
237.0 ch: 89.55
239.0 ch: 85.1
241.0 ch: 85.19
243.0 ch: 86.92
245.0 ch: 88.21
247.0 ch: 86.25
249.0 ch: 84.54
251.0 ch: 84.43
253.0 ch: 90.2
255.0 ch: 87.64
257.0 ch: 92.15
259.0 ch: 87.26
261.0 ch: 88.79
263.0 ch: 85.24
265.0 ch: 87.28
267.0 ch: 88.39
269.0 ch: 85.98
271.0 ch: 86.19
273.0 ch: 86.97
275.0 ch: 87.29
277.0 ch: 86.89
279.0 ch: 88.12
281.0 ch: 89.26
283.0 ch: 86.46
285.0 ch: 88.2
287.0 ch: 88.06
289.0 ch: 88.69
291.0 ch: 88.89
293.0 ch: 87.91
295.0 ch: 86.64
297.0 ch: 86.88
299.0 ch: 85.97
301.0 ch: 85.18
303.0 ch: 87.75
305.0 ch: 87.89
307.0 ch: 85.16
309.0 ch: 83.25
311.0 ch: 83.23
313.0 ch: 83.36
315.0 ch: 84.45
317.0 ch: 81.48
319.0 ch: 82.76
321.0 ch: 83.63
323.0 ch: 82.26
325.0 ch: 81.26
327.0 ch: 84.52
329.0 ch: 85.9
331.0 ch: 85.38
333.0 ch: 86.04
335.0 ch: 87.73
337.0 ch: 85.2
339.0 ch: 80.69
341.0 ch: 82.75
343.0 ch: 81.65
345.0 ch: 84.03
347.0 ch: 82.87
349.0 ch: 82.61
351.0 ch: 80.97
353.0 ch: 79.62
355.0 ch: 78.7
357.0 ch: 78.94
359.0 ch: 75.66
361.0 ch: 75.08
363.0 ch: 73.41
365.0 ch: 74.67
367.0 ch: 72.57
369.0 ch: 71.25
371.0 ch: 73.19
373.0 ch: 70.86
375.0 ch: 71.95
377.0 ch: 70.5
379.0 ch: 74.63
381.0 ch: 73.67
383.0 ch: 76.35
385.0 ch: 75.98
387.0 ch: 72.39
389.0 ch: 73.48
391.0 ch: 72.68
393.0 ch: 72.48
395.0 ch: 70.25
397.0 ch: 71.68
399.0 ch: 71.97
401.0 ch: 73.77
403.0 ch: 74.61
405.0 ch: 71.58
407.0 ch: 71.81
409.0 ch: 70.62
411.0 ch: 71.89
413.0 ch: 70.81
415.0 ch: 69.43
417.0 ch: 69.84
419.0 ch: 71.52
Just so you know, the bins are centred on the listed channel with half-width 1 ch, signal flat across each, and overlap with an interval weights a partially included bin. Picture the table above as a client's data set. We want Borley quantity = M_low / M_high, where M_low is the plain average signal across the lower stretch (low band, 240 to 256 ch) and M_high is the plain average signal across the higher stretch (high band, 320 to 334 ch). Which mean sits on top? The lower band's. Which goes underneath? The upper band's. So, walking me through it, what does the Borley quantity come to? 1.03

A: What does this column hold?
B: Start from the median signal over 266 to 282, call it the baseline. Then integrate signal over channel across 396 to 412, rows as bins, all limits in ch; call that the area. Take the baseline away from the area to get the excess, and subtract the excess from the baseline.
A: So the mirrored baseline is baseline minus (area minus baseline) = -982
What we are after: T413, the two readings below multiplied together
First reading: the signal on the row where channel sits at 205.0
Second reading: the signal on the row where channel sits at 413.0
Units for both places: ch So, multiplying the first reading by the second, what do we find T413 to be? 6890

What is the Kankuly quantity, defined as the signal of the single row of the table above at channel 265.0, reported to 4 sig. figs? 87.28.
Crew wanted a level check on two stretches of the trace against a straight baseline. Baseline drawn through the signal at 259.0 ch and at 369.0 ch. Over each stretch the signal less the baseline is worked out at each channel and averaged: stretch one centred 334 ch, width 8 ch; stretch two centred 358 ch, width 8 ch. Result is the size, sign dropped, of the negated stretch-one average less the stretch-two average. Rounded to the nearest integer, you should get 14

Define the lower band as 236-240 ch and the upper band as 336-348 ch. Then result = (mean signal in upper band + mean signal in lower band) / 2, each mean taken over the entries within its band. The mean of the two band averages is 85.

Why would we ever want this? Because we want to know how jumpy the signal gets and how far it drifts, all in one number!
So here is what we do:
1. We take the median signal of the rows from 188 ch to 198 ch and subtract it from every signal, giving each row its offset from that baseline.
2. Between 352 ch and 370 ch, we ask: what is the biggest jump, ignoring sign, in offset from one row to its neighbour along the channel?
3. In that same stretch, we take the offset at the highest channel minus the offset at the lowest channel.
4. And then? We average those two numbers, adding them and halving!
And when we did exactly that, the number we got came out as -3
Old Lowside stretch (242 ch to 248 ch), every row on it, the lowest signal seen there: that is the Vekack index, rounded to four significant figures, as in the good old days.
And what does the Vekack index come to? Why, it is 86.25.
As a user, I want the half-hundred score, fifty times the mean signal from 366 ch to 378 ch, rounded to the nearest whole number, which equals 3586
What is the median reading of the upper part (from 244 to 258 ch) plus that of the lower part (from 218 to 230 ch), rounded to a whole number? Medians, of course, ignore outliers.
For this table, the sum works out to 181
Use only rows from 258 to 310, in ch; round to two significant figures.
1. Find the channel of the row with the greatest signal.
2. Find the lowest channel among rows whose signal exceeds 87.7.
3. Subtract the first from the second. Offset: -20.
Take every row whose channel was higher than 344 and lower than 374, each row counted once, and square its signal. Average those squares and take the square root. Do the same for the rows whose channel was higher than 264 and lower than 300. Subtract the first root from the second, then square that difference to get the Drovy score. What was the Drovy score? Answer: 108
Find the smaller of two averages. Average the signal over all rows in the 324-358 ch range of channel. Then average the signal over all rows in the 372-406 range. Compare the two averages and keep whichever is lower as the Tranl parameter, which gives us 72.9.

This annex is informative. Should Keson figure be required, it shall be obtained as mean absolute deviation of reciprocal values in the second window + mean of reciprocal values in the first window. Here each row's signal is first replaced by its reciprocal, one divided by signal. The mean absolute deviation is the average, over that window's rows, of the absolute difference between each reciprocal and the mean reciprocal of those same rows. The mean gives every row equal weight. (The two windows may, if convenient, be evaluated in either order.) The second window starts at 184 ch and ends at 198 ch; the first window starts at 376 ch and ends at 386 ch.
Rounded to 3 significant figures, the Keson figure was 0.0137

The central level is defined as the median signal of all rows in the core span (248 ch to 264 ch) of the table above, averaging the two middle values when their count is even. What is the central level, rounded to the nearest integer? 87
